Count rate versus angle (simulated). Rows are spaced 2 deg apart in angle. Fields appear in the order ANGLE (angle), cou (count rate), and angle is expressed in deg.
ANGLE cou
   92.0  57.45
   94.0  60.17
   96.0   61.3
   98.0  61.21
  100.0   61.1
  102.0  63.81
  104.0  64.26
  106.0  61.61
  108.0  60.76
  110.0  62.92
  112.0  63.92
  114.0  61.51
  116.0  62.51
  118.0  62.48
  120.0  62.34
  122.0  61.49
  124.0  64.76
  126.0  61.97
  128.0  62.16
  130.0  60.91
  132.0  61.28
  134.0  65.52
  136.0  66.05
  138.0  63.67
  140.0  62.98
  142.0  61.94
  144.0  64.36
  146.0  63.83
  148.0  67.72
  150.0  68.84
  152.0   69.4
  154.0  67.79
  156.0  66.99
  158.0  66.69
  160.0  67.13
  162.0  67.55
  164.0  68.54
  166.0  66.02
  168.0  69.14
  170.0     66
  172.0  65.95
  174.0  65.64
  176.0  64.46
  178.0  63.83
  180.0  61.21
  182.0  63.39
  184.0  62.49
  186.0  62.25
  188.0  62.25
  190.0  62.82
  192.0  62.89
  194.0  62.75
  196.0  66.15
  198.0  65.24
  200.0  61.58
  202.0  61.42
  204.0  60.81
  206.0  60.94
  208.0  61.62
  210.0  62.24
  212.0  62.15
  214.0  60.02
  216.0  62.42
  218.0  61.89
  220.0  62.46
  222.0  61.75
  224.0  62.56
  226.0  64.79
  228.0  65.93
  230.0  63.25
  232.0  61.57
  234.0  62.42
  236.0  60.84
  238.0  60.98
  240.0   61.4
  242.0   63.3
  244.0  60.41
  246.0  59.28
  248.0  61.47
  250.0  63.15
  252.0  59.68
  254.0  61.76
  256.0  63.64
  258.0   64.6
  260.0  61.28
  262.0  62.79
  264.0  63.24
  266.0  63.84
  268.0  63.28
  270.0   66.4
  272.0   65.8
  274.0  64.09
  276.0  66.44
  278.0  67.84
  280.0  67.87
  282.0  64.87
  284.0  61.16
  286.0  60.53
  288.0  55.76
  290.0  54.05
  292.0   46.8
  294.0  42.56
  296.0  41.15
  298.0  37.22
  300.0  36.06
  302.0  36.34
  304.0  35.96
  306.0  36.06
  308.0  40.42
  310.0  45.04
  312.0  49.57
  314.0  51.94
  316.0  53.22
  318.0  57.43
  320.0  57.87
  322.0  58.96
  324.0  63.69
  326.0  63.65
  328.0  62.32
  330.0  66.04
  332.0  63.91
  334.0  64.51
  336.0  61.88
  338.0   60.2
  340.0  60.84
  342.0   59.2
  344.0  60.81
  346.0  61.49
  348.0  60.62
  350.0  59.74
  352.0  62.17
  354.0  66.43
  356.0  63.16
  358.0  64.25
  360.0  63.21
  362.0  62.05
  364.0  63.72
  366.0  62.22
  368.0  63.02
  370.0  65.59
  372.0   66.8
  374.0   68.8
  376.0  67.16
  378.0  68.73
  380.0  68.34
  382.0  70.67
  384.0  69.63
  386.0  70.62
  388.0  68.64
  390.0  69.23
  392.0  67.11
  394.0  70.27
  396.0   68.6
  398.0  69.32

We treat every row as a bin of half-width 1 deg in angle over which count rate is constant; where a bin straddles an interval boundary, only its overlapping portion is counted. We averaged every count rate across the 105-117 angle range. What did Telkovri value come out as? 62.2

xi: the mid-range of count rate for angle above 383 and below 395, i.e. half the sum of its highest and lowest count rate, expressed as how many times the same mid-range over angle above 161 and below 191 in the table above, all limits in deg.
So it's 1.06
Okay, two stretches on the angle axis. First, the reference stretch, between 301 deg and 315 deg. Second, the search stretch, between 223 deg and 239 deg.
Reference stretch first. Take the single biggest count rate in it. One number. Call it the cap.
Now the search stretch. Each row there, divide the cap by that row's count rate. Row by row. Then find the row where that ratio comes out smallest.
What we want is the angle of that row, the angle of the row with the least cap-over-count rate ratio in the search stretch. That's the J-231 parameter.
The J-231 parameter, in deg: 228.0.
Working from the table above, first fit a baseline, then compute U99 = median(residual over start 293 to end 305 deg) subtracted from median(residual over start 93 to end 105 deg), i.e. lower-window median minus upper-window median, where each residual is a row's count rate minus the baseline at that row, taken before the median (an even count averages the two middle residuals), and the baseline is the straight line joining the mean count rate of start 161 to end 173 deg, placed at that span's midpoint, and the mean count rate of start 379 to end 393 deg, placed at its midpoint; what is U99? 26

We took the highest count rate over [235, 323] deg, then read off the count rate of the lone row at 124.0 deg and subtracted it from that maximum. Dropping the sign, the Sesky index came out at 3.1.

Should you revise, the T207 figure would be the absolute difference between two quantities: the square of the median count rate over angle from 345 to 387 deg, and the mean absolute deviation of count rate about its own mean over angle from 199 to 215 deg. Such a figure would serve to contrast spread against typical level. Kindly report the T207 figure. 4127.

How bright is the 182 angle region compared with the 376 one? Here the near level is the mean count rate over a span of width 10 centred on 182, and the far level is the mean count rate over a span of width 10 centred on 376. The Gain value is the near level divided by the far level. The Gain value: 0.9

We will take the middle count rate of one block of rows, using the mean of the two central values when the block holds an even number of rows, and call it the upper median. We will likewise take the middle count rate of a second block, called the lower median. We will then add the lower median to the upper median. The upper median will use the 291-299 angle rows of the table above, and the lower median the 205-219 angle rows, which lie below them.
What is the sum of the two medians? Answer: 104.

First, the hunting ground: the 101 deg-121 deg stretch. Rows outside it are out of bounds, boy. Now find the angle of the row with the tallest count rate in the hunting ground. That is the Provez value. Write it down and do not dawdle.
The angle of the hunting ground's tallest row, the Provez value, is 104.0 deg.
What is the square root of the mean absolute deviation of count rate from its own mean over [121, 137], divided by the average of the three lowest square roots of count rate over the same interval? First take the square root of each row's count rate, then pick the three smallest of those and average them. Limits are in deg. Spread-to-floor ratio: 0.172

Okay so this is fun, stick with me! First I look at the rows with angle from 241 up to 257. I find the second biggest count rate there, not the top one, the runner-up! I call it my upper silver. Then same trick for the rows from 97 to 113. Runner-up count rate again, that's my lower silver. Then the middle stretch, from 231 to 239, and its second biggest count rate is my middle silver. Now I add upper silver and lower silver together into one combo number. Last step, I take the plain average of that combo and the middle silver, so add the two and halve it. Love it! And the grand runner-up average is 94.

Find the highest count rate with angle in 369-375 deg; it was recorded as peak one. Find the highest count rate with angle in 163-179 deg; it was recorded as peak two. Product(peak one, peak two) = 4757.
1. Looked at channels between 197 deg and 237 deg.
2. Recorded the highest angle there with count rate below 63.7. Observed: 236.0 deg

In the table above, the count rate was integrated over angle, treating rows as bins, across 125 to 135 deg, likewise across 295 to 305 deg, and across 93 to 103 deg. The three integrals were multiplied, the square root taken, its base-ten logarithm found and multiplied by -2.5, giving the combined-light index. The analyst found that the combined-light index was -10.2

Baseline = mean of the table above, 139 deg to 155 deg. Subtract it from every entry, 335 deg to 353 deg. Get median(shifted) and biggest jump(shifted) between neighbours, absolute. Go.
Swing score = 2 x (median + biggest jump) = -5.2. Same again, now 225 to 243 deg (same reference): -1.5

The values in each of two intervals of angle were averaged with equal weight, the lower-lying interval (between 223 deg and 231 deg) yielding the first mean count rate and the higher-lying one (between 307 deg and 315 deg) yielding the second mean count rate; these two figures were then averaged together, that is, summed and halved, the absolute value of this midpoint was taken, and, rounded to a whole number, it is 55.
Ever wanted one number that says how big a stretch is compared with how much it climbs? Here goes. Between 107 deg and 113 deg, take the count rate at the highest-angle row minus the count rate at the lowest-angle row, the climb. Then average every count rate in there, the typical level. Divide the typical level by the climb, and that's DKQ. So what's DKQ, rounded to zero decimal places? 20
